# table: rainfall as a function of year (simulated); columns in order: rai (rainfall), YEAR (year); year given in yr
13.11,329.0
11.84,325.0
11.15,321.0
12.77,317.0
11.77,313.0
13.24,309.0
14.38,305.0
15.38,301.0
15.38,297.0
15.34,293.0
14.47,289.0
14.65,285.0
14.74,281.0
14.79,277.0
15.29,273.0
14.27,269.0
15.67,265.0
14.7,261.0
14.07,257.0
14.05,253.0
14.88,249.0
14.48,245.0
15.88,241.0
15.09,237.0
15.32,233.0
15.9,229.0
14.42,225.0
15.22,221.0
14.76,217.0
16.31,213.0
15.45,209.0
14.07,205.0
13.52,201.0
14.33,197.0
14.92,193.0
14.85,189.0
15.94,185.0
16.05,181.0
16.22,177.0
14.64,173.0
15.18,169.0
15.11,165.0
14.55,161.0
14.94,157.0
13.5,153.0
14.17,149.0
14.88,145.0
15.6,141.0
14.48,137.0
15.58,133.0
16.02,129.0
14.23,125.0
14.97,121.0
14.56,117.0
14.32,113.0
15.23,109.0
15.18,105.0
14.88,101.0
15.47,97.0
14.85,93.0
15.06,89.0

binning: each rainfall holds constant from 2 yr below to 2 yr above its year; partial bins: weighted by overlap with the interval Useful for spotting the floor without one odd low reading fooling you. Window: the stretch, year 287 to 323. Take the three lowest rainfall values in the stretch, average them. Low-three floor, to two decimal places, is 11.90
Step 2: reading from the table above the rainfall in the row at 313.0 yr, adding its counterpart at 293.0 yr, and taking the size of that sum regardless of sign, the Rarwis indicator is 27.1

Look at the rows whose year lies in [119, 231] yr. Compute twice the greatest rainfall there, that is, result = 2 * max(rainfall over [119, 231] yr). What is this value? 32.6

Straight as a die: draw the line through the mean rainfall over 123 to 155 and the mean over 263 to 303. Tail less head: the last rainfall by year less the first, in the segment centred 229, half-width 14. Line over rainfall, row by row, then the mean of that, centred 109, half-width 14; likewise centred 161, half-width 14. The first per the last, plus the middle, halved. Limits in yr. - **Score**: 1.0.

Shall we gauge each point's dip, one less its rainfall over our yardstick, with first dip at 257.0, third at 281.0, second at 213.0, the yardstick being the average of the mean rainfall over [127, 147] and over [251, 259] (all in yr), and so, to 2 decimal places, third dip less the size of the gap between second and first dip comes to -0.16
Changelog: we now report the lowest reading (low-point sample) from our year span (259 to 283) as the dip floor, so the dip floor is 14.27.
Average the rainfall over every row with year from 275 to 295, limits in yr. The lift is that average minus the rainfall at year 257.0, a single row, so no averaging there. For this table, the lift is 0.7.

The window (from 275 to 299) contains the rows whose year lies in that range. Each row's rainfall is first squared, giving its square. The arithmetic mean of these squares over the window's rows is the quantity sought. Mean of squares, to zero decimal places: 222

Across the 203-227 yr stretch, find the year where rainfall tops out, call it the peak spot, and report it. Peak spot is 213.0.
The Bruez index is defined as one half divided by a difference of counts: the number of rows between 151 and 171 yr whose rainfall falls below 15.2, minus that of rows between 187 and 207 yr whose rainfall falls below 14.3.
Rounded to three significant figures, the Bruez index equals 0.167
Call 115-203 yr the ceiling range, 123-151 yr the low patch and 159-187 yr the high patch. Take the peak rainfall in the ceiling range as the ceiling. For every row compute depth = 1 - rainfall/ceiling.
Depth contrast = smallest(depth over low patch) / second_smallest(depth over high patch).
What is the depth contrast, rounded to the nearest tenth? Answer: 1.2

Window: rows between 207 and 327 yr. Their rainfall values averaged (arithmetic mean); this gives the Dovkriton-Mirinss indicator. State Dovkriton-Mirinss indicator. 14.5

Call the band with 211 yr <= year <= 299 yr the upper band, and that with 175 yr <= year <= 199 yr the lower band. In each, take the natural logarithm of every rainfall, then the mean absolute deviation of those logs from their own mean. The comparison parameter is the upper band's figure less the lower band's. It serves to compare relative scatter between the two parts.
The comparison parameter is -0.011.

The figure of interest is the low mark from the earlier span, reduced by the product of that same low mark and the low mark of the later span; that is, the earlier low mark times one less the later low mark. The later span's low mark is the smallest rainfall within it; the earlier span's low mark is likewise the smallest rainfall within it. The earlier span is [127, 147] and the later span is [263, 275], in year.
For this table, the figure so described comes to -192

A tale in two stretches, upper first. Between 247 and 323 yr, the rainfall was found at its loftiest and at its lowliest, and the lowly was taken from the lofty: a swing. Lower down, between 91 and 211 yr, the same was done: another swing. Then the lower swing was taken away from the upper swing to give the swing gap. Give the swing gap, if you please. 1.8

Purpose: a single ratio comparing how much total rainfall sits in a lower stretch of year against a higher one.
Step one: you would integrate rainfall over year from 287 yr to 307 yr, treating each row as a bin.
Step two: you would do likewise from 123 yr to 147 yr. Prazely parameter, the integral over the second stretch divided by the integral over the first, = 1.2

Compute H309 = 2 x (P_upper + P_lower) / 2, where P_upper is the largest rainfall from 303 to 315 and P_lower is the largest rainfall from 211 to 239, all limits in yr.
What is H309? 30.7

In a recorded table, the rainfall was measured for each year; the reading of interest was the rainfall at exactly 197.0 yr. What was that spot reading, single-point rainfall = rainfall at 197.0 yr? 14.33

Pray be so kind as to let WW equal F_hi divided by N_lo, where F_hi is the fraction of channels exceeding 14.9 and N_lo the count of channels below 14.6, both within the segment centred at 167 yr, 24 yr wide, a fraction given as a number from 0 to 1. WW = 0.67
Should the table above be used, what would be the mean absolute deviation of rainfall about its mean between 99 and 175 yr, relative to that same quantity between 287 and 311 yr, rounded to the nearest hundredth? 0.68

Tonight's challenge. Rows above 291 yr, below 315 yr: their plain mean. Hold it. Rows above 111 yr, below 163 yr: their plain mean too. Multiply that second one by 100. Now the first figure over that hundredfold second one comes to 0.0097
